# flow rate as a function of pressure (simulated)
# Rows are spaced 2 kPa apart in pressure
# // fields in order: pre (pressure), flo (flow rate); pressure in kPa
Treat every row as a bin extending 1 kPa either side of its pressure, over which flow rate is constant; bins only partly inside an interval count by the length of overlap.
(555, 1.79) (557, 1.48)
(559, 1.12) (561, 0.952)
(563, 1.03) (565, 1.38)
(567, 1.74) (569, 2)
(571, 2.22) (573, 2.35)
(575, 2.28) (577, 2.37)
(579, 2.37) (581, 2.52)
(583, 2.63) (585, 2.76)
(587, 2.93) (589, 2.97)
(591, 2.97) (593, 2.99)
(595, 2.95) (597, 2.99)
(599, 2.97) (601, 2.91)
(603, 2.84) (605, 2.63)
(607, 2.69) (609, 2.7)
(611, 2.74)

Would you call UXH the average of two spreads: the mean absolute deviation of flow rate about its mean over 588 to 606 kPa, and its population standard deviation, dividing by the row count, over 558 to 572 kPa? 0.27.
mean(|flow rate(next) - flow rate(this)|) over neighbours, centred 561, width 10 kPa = 0.24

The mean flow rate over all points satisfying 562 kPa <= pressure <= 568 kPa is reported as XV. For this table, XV 1.4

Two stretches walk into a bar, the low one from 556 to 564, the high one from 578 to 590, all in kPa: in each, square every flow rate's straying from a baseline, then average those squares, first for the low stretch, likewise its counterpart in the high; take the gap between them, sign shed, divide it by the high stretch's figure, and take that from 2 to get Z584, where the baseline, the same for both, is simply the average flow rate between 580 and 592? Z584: -46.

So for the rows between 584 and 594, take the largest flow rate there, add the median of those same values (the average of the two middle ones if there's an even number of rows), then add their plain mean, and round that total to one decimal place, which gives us 8.9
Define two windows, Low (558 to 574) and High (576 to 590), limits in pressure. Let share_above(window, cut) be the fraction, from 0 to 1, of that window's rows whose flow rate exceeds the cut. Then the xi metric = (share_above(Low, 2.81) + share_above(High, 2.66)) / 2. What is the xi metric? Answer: 0.21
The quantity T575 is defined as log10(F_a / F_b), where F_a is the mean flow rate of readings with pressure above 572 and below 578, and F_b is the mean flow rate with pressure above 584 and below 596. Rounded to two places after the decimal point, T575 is -0.10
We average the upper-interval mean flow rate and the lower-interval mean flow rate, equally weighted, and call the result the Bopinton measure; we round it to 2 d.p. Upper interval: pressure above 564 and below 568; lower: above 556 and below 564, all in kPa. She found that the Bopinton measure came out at 1.35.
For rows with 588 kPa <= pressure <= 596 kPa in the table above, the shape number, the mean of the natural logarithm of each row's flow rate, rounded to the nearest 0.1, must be 1.1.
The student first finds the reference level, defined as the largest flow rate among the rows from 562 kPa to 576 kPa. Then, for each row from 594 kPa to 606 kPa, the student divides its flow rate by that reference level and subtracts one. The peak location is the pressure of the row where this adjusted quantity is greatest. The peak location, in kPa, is 597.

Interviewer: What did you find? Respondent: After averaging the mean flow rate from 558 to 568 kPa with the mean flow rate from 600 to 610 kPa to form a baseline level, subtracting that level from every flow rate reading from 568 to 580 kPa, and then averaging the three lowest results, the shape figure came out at 0.17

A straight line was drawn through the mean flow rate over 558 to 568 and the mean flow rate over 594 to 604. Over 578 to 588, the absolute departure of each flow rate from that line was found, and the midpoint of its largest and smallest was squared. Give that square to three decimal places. 0.219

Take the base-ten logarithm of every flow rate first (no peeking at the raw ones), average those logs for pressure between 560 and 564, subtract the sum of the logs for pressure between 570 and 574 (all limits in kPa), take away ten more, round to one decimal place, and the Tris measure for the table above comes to -10.7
